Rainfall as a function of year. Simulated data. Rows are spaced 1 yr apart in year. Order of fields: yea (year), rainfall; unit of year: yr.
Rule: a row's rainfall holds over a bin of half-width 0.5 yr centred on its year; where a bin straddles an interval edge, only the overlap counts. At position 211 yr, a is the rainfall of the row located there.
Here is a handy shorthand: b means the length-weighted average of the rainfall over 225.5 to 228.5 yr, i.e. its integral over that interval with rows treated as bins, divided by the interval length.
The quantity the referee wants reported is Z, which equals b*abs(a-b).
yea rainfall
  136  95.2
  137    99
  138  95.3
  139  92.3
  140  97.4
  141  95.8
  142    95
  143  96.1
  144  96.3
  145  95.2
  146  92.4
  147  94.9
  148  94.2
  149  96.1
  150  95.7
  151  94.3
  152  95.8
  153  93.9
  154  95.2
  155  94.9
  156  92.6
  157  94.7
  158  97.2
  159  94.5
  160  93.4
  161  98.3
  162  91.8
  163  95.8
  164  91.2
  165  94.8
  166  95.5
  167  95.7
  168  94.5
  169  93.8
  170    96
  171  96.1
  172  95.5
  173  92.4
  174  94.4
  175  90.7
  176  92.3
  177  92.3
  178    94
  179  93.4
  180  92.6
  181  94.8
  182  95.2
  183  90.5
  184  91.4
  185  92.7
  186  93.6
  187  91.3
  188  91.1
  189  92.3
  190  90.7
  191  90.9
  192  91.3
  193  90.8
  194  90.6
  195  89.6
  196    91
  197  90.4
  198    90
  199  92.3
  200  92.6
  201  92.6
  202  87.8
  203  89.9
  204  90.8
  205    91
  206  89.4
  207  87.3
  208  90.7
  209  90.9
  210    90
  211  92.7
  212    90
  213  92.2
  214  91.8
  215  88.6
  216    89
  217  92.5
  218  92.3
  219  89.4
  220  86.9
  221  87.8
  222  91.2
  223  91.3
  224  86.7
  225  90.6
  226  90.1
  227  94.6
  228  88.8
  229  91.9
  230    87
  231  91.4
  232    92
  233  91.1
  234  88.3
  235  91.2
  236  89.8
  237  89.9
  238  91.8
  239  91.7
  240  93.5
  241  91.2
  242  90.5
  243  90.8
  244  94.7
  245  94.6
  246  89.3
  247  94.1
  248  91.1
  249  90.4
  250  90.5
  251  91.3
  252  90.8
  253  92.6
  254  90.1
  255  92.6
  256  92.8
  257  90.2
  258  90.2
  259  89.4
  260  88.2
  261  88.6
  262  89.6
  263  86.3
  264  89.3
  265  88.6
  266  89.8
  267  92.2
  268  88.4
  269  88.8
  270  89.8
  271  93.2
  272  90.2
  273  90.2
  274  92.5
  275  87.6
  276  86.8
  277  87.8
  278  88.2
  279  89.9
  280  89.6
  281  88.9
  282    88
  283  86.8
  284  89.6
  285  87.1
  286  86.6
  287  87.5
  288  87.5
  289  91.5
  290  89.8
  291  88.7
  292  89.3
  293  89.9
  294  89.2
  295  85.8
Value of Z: 140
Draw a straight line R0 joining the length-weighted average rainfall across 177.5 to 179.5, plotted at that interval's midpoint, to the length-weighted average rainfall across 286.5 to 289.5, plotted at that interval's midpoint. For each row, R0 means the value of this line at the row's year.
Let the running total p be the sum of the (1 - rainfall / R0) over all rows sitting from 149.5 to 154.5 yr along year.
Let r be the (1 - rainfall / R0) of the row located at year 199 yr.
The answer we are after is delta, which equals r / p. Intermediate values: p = -0.005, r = 0.005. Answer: -1.0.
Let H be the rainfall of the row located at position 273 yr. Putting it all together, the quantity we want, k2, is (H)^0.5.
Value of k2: 9.50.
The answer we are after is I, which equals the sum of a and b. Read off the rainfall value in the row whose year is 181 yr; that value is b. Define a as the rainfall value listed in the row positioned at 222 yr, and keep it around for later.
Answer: 186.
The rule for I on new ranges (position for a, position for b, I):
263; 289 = 178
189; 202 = 180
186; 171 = 190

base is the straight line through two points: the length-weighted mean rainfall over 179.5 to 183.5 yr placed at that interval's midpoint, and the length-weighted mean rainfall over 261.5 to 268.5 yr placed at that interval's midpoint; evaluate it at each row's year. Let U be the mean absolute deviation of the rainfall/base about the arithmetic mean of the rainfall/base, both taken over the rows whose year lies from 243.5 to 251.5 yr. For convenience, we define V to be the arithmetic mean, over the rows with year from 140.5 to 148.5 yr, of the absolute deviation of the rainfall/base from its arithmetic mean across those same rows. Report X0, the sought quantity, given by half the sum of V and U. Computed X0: 0.0141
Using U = 0.020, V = 0.009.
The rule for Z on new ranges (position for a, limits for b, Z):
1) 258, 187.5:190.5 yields 107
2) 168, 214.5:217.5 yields 402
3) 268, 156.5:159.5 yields 675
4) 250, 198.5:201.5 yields 185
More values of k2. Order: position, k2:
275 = 9.36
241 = 9.55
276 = 9.32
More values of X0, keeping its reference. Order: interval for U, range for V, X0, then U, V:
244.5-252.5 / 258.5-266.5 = 0.0121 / 0.015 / 0.009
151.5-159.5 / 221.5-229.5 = 0.0134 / 0.009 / 0.017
